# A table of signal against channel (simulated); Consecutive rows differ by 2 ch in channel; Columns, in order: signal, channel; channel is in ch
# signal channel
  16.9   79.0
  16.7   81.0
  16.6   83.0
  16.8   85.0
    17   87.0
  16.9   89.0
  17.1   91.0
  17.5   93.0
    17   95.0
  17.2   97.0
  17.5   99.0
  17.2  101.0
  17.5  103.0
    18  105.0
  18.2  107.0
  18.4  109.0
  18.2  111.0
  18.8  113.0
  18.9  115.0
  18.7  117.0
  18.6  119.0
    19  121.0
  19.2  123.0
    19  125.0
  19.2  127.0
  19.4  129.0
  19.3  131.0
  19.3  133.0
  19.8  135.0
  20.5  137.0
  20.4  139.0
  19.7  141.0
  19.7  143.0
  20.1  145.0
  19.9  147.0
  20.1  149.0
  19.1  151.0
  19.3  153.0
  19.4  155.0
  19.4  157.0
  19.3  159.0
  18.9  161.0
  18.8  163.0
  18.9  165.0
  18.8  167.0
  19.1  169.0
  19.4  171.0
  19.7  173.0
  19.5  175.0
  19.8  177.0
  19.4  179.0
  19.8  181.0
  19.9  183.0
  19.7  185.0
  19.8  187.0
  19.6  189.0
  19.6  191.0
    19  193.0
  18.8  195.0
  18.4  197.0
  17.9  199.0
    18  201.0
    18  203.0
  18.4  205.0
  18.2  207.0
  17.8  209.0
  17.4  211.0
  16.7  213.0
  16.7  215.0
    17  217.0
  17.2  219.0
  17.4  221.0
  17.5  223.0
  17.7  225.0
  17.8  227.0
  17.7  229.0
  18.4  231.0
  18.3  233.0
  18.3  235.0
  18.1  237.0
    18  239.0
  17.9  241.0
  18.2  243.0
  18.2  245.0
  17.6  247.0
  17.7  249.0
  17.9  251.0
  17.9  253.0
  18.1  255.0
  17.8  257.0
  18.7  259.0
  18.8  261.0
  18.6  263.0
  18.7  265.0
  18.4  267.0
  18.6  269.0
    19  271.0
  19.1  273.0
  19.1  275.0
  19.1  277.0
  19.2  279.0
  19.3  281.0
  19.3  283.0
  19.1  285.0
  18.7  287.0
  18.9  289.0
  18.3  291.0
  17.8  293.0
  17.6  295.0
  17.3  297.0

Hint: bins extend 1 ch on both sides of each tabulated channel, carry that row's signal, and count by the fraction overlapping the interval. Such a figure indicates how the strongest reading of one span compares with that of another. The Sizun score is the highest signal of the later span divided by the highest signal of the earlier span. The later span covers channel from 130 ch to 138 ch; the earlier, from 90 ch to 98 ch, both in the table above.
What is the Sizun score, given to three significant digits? 1.17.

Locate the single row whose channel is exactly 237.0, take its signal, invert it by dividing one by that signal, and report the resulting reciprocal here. 0.055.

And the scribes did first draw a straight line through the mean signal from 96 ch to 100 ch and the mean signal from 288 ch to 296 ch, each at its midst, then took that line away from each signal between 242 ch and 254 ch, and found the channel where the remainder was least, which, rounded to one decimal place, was 247.0 ch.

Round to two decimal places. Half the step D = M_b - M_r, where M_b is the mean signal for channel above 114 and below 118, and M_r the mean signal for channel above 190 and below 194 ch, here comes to -0.25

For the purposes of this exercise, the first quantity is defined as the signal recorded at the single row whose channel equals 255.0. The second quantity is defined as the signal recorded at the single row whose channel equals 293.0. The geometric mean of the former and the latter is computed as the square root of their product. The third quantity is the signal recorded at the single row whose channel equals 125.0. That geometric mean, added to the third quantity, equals 36.9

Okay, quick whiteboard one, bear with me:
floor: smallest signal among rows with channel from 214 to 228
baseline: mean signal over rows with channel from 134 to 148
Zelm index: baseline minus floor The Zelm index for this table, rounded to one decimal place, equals 3.3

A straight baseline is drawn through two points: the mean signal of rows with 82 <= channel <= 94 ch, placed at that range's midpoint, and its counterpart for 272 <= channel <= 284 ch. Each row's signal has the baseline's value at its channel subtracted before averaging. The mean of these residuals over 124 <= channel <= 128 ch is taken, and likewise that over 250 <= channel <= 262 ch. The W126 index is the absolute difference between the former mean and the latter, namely 2.4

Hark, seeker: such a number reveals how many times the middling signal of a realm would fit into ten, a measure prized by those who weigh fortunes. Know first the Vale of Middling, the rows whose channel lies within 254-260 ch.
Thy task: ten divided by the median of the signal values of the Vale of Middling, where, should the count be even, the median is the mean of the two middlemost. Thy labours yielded 0.552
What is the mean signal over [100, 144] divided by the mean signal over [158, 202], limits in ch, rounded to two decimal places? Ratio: 0.99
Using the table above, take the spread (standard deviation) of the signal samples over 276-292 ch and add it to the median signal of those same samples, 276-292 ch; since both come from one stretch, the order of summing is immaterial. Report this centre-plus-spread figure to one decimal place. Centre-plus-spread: 19.4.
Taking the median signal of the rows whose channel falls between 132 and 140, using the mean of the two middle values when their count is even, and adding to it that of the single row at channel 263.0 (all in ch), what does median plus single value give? 38.7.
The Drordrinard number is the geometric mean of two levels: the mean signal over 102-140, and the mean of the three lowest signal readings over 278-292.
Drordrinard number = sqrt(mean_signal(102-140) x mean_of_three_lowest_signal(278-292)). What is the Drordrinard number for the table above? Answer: 18.8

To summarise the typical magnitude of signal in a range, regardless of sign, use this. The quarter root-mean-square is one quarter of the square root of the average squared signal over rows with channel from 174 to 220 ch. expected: 4.64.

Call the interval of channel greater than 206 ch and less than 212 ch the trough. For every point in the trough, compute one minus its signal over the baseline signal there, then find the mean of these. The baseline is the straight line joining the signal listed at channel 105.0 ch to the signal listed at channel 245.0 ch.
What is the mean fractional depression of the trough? 0.02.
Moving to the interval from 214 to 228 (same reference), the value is 0.05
